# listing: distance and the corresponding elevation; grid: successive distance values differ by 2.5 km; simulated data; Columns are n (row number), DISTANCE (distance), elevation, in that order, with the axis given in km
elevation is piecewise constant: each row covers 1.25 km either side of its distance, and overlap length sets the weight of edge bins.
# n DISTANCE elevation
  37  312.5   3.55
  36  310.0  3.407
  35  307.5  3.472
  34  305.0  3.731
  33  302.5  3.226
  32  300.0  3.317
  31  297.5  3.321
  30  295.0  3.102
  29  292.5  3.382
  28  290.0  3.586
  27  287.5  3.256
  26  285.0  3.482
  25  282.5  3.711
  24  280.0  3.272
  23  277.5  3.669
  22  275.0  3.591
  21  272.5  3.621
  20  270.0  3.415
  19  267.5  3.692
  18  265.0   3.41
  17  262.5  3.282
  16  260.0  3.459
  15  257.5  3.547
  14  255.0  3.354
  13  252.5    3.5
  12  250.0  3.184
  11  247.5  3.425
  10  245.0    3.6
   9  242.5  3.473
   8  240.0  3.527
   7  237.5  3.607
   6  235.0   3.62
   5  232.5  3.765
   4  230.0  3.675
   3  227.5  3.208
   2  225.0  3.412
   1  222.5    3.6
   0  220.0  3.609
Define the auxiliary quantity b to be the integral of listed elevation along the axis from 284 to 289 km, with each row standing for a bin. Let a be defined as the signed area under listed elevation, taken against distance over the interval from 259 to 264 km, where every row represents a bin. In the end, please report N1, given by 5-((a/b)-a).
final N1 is 20.8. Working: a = 16.8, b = 16.9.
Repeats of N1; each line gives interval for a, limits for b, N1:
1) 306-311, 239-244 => 21.3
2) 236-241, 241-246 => 21.8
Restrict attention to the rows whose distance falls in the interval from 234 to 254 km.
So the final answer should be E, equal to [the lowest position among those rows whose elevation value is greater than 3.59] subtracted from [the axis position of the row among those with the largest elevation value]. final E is 0 km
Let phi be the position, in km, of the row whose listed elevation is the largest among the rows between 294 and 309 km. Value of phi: 305.0 km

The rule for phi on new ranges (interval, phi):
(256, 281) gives 267.5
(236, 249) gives 237.5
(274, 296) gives 282.5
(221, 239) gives 232.5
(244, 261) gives 245.0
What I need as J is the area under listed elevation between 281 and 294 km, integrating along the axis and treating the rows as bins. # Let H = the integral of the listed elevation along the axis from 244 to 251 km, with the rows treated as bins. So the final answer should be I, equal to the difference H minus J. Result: -21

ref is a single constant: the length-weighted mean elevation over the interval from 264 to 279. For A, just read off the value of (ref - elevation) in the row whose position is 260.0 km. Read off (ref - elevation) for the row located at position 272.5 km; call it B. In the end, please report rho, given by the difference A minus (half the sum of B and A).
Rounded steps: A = 0.11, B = -0.06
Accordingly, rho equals 0.08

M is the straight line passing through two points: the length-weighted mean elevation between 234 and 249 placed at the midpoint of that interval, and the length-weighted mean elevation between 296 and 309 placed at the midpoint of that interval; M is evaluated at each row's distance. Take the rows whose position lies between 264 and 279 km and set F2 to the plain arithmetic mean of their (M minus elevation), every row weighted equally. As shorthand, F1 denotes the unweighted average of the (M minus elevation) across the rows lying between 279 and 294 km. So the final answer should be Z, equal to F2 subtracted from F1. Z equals 0.09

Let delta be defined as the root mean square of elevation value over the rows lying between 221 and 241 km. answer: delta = 3.56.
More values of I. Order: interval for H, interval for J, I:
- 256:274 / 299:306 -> 39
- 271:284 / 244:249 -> 29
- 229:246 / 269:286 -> 1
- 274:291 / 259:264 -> 43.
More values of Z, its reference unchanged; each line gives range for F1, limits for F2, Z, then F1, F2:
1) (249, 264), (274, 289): 0.16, 0.12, -0.05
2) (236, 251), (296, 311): 0.07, 0.06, -0.01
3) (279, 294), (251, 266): -0.08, -0.01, 0.07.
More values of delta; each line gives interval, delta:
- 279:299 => 3.39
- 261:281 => 3.50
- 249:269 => 3.43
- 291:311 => 3.37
